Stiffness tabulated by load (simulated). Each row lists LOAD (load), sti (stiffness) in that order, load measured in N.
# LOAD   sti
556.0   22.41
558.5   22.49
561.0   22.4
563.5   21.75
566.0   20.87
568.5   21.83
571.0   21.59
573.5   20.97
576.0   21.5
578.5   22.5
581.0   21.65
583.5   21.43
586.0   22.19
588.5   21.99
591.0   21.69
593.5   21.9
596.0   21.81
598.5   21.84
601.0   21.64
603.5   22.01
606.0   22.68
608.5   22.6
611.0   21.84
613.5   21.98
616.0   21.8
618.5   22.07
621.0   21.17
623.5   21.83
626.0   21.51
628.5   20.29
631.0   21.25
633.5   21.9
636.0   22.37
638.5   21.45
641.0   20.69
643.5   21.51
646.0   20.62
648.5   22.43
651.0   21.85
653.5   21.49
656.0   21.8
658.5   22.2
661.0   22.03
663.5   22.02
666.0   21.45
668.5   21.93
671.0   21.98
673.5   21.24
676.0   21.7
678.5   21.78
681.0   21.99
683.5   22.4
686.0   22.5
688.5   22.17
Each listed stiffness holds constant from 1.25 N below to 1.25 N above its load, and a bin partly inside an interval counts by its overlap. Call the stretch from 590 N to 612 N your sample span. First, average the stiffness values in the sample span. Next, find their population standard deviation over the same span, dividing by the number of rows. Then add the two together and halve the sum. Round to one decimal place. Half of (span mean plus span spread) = 11.2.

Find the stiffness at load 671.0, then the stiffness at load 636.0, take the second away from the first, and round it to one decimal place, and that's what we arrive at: -0.4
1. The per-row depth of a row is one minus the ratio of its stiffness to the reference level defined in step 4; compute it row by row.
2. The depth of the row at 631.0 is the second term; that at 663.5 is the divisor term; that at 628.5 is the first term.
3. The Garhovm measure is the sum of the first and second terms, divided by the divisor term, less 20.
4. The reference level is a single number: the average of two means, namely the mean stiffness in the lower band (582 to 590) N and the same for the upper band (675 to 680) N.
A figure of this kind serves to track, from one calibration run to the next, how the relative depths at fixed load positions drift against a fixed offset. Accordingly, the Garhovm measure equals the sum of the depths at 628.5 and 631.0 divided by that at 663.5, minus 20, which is -30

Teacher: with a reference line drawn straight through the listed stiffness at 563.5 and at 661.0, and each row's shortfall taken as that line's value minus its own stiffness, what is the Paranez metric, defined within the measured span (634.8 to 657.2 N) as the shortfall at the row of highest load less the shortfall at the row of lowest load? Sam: 0.6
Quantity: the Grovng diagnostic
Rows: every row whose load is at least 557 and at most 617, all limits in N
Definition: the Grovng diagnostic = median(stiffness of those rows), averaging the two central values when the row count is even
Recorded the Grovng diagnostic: 21.8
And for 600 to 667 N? 21.8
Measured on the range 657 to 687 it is 22.0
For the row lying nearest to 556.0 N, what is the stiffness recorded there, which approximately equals 22.41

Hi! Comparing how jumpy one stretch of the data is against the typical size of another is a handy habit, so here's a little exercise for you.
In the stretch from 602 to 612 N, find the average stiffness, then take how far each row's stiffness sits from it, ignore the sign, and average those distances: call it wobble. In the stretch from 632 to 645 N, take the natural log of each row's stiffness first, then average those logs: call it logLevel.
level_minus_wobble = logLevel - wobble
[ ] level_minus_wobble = 2.71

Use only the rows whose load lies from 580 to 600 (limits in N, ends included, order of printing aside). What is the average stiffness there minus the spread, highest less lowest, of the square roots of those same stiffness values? 21.7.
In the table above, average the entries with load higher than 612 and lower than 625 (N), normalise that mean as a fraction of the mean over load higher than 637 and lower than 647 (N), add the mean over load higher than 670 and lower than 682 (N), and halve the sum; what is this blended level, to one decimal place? 11.4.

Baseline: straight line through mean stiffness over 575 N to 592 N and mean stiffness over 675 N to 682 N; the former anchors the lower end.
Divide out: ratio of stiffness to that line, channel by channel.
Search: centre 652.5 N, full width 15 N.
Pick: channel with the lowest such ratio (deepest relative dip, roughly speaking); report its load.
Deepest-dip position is 646.0 N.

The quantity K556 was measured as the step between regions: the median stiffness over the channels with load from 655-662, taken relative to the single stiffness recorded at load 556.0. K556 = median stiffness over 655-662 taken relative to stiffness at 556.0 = -0.4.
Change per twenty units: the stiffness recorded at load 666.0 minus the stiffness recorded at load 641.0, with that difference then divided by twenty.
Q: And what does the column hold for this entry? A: 0.038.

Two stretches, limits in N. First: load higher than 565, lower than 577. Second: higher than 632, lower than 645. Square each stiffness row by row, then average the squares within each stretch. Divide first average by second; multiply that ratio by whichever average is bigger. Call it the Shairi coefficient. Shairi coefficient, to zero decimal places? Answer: 456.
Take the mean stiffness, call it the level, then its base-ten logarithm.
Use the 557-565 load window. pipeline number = 1.35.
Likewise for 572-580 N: 1.34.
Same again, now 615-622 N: 1.34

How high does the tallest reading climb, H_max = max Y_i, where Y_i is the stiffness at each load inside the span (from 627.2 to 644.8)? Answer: 22.37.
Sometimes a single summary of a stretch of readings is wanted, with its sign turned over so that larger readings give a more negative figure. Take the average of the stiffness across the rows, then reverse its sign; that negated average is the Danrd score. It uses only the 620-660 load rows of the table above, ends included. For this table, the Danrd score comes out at -21.5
